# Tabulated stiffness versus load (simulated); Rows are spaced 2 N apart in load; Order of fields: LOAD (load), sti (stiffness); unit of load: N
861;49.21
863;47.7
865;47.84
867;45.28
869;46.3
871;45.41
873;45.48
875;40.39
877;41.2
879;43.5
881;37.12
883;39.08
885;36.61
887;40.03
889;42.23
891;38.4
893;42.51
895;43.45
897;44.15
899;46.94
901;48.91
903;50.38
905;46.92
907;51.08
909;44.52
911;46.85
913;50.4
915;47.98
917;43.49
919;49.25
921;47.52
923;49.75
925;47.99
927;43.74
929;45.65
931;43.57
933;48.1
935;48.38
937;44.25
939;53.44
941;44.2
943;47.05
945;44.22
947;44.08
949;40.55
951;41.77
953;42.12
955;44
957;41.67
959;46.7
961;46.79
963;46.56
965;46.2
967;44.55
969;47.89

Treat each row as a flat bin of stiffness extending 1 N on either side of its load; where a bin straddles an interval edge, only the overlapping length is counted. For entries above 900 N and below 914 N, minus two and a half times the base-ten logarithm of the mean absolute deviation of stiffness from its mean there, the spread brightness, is -0.76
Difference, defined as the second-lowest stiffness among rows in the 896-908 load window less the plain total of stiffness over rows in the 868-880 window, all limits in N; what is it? -215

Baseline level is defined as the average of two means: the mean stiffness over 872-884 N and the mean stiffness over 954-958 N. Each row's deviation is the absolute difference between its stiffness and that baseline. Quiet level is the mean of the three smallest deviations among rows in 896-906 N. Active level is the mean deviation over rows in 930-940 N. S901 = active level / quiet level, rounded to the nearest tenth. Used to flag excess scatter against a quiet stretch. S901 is 1.4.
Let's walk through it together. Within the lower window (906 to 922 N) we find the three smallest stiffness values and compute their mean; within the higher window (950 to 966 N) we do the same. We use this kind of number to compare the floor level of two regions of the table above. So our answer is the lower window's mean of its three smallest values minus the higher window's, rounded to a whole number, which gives 3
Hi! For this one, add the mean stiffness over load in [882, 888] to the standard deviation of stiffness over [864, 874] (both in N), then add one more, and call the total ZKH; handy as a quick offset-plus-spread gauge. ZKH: 41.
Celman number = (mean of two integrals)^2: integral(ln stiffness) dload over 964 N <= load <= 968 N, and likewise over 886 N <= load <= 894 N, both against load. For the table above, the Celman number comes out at 504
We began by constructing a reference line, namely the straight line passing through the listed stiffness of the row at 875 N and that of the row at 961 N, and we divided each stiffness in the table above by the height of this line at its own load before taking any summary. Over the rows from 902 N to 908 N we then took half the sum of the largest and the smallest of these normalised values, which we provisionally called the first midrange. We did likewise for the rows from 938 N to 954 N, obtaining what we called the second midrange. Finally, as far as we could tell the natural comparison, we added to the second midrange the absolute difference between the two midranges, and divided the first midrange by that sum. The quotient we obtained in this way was 1.00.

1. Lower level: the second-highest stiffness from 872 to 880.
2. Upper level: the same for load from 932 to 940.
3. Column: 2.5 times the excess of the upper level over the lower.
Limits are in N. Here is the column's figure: 12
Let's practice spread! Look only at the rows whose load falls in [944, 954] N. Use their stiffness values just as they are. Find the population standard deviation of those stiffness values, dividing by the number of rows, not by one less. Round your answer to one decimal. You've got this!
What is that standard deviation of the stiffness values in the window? 1.4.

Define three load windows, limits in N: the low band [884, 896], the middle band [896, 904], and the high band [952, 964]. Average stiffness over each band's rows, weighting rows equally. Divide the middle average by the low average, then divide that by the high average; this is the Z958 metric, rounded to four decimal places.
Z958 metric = 0.0263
